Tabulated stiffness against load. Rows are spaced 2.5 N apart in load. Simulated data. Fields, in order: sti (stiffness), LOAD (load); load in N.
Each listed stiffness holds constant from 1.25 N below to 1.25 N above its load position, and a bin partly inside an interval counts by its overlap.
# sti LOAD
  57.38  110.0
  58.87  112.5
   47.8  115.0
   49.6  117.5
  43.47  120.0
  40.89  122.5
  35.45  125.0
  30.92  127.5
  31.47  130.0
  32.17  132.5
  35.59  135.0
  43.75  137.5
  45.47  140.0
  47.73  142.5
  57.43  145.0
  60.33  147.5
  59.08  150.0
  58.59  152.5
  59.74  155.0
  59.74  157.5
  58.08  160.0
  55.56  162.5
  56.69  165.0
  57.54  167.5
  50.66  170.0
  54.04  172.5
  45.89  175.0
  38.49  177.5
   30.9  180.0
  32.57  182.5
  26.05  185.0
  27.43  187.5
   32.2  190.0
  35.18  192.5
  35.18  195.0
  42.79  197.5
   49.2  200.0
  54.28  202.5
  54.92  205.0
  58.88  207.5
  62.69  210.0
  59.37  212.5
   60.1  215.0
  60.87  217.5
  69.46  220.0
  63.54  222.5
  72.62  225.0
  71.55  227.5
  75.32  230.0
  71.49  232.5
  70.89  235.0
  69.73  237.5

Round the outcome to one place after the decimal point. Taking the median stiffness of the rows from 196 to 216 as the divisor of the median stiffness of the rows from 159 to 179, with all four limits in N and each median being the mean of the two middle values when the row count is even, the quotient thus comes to 1.0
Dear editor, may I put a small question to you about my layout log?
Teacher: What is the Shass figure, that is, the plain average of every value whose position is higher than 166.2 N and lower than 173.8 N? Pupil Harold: 54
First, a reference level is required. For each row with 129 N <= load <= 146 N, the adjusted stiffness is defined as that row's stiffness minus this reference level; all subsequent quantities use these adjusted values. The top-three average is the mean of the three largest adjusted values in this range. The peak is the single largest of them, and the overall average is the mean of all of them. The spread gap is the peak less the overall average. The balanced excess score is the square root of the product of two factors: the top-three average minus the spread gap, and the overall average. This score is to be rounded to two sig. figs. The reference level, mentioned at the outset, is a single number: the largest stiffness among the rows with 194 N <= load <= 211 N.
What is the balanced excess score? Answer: 24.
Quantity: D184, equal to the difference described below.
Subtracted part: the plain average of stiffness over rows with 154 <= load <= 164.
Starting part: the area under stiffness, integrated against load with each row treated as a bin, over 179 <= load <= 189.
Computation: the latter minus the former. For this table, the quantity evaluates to 234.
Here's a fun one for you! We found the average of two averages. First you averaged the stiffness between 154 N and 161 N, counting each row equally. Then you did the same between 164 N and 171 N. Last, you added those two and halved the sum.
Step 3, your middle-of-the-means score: 57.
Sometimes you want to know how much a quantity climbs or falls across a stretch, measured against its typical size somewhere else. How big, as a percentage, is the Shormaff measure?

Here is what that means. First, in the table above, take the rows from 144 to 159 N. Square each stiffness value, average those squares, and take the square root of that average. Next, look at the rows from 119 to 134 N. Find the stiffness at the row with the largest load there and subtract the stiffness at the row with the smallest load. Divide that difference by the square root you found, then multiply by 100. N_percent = -19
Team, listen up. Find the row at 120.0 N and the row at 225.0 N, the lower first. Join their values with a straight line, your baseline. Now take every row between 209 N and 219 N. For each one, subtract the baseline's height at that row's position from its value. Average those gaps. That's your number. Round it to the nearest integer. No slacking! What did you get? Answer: -9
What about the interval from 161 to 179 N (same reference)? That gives -6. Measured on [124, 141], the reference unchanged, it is -11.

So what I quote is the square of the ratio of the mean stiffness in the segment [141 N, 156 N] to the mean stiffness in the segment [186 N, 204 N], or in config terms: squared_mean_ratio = 2.1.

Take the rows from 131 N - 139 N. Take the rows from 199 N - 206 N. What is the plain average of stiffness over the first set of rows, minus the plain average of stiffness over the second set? -16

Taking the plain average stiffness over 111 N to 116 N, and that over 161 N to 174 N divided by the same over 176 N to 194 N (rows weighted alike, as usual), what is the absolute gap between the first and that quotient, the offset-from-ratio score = 52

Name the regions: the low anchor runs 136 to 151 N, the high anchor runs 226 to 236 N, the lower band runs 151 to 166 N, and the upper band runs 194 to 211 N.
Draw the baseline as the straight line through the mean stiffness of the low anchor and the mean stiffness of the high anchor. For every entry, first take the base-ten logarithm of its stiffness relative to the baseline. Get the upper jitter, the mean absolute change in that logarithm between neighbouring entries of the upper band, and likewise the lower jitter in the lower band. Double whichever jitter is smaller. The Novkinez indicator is 0.021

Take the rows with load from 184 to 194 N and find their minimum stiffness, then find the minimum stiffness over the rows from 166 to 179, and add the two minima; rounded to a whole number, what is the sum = 65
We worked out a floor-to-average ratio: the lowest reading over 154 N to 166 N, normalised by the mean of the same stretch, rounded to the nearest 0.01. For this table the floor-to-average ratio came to 0.96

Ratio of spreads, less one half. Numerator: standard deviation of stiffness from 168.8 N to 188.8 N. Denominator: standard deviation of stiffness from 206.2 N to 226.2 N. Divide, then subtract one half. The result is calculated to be 1.6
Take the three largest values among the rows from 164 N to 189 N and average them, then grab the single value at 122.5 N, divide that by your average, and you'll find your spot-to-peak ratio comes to 0.73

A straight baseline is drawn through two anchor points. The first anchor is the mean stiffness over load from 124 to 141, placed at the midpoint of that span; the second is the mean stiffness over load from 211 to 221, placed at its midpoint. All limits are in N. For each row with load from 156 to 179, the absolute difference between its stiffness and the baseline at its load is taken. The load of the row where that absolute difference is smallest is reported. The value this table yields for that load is 170.0 N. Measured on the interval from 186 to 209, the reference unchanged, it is 207.5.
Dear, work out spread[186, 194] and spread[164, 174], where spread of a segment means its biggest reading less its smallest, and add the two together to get 15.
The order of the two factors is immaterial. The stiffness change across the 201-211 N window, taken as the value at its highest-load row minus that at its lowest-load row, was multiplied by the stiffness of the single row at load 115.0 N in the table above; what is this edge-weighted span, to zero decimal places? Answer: 402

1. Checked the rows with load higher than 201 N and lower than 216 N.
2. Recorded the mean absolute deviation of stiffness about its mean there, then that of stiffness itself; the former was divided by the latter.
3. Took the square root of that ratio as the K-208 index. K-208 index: 0.21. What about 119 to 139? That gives 0.35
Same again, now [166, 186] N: 0.49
